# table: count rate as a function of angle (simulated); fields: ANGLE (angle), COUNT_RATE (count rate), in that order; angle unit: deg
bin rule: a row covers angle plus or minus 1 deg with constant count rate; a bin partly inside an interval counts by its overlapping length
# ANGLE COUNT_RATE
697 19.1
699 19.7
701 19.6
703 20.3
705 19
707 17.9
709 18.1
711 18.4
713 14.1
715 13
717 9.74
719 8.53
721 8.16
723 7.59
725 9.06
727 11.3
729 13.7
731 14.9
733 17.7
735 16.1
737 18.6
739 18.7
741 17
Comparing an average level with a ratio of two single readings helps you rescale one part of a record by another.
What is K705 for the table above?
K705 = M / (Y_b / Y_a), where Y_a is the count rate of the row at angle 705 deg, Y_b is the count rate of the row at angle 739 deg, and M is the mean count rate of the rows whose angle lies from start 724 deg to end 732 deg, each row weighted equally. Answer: 12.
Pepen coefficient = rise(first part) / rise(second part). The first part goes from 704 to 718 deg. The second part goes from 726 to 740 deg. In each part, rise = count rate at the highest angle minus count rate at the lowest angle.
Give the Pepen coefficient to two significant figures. -1.3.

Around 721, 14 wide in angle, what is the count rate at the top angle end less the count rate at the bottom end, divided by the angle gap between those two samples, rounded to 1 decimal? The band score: -0.1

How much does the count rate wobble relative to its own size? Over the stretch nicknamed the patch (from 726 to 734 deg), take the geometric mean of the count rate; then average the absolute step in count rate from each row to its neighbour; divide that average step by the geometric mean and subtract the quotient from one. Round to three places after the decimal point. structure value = 0.850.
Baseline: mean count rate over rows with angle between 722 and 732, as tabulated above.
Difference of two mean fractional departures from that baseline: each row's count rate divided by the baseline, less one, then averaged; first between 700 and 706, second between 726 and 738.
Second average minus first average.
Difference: -0.38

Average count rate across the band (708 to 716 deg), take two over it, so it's 0.126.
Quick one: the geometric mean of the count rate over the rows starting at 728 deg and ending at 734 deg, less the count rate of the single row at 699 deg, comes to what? -4.4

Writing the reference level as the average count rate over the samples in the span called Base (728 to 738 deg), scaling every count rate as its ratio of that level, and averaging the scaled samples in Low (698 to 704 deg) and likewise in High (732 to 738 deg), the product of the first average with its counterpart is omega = 1.3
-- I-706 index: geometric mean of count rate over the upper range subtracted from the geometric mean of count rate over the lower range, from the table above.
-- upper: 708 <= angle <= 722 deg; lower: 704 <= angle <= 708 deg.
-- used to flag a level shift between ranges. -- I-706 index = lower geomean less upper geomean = 6.2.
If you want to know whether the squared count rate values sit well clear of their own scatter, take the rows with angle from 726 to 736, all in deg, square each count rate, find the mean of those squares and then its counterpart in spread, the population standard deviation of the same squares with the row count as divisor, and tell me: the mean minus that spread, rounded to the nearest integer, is 159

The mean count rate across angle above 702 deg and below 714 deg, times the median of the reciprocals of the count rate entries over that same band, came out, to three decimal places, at 0.985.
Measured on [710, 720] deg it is 0.981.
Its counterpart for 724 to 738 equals 0.972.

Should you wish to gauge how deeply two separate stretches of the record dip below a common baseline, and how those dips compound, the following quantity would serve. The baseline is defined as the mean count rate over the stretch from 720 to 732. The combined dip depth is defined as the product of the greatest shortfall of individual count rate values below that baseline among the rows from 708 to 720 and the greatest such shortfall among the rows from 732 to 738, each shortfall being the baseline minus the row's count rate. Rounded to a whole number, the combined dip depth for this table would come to -12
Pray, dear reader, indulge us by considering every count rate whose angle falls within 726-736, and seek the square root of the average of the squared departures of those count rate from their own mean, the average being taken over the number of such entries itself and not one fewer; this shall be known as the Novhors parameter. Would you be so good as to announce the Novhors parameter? 2.17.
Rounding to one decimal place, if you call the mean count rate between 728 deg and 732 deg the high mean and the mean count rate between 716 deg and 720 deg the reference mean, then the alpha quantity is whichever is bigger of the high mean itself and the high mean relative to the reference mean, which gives 14.3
